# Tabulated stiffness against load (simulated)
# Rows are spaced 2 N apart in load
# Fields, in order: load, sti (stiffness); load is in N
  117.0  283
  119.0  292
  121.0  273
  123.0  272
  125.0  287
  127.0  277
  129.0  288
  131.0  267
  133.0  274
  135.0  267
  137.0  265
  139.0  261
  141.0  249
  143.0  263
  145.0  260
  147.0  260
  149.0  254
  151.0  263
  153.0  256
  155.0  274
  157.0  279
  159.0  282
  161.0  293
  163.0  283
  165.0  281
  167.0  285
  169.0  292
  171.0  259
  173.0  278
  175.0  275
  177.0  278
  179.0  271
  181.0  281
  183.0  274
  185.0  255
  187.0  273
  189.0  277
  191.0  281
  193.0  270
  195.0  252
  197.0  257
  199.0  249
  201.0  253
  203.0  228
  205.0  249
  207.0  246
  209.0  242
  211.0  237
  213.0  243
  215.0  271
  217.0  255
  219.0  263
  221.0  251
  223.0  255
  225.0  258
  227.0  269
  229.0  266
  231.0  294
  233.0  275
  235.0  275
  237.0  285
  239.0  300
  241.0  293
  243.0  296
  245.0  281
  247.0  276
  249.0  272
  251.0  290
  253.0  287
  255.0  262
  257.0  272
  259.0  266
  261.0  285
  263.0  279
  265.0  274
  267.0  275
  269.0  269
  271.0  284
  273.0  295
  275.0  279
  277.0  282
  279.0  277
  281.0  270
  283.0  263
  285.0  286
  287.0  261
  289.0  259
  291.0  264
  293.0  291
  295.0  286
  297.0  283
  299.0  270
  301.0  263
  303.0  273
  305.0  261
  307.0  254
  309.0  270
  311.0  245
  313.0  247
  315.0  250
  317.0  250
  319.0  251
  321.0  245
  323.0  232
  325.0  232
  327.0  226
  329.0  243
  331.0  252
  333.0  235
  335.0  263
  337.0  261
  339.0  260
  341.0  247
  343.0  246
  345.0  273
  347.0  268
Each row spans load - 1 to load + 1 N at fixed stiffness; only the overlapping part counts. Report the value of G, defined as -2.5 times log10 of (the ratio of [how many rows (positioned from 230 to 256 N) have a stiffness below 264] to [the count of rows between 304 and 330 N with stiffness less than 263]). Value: 2.7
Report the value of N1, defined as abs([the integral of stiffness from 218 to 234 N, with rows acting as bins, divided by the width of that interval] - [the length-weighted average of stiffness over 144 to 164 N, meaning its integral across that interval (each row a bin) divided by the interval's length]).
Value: 4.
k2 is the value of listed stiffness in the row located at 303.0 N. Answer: 273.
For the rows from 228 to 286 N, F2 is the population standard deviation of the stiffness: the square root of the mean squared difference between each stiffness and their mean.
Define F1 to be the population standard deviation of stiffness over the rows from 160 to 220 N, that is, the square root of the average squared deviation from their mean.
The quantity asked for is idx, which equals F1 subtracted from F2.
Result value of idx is -7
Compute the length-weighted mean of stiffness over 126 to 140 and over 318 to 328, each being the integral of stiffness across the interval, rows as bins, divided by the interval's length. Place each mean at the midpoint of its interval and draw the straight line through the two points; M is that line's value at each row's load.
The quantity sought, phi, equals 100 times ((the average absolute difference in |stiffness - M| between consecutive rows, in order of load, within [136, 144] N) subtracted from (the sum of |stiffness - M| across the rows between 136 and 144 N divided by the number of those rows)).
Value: 65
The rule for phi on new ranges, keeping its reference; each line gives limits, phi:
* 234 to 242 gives 2501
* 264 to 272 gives 2098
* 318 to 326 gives 489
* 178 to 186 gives 399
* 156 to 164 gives 969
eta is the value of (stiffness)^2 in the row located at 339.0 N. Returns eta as 67600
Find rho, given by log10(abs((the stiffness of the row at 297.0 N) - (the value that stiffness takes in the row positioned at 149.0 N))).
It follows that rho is 1.46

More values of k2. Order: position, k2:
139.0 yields 261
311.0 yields 245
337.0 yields 261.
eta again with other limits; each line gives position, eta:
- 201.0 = 64009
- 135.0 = 71289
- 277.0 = 79524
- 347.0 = 71824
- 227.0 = 72361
